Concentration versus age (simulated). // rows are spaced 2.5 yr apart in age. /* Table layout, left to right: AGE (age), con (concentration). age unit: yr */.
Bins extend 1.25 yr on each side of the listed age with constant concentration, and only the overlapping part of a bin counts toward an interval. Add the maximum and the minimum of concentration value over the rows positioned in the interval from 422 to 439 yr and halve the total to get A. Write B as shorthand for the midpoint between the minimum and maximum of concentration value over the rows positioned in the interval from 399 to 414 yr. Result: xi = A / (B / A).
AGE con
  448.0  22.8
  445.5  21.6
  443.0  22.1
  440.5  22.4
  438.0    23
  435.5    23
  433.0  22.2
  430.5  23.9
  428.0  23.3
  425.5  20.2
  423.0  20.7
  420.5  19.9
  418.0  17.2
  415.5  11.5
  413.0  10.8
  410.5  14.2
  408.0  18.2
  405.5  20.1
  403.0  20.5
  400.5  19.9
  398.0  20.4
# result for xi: 31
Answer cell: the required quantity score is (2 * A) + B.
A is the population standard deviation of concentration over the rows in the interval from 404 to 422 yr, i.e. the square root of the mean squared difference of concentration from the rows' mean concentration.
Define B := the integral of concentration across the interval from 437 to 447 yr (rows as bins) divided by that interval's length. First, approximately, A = 3.6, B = 22.3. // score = 29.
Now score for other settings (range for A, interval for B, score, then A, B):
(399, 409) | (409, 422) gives 17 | 0.9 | 14.9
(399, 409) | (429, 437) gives 25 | 0.9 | 23.0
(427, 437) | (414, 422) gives 17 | 0.6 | 16.2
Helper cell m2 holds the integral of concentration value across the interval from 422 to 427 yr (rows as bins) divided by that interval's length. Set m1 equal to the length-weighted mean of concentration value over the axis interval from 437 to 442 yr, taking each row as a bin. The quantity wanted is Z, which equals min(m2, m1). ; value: 21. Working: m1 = 22.7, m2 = 20.6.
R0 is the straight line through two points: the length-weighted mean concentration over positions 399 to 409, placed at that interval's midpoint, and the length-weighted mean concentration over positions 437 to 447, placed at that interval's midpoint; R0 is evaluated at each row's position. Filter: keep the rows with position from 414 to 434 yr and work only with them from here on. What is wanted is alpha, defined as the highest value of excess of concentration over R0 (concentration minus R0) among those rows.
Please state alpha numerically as 2.4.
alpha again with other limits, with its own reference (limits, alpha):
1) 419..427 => -0.3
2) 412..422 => -0.9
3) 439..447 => 0.2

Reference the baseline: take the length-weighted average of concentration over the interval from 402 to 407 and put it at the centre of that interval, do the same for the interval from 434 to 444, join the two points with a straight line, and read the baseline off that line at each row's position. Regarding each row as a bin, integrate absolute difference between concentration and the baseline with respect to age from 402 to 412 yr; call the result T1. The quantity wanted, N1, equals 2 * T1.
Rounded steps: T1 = 25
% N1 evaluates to 51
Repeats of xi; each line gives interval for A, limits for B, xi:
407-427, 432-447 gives 11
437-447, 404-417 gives 32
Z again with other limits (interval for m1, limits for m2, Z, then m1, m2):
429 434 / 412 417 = 11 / 23.1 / 11.5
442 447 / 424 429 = 22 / 21.9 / 21.6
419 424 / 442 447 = 20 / 20.1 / 21.9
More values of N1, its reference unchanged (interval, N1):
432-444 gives 11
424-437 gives 28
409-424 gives 161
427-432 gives 16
